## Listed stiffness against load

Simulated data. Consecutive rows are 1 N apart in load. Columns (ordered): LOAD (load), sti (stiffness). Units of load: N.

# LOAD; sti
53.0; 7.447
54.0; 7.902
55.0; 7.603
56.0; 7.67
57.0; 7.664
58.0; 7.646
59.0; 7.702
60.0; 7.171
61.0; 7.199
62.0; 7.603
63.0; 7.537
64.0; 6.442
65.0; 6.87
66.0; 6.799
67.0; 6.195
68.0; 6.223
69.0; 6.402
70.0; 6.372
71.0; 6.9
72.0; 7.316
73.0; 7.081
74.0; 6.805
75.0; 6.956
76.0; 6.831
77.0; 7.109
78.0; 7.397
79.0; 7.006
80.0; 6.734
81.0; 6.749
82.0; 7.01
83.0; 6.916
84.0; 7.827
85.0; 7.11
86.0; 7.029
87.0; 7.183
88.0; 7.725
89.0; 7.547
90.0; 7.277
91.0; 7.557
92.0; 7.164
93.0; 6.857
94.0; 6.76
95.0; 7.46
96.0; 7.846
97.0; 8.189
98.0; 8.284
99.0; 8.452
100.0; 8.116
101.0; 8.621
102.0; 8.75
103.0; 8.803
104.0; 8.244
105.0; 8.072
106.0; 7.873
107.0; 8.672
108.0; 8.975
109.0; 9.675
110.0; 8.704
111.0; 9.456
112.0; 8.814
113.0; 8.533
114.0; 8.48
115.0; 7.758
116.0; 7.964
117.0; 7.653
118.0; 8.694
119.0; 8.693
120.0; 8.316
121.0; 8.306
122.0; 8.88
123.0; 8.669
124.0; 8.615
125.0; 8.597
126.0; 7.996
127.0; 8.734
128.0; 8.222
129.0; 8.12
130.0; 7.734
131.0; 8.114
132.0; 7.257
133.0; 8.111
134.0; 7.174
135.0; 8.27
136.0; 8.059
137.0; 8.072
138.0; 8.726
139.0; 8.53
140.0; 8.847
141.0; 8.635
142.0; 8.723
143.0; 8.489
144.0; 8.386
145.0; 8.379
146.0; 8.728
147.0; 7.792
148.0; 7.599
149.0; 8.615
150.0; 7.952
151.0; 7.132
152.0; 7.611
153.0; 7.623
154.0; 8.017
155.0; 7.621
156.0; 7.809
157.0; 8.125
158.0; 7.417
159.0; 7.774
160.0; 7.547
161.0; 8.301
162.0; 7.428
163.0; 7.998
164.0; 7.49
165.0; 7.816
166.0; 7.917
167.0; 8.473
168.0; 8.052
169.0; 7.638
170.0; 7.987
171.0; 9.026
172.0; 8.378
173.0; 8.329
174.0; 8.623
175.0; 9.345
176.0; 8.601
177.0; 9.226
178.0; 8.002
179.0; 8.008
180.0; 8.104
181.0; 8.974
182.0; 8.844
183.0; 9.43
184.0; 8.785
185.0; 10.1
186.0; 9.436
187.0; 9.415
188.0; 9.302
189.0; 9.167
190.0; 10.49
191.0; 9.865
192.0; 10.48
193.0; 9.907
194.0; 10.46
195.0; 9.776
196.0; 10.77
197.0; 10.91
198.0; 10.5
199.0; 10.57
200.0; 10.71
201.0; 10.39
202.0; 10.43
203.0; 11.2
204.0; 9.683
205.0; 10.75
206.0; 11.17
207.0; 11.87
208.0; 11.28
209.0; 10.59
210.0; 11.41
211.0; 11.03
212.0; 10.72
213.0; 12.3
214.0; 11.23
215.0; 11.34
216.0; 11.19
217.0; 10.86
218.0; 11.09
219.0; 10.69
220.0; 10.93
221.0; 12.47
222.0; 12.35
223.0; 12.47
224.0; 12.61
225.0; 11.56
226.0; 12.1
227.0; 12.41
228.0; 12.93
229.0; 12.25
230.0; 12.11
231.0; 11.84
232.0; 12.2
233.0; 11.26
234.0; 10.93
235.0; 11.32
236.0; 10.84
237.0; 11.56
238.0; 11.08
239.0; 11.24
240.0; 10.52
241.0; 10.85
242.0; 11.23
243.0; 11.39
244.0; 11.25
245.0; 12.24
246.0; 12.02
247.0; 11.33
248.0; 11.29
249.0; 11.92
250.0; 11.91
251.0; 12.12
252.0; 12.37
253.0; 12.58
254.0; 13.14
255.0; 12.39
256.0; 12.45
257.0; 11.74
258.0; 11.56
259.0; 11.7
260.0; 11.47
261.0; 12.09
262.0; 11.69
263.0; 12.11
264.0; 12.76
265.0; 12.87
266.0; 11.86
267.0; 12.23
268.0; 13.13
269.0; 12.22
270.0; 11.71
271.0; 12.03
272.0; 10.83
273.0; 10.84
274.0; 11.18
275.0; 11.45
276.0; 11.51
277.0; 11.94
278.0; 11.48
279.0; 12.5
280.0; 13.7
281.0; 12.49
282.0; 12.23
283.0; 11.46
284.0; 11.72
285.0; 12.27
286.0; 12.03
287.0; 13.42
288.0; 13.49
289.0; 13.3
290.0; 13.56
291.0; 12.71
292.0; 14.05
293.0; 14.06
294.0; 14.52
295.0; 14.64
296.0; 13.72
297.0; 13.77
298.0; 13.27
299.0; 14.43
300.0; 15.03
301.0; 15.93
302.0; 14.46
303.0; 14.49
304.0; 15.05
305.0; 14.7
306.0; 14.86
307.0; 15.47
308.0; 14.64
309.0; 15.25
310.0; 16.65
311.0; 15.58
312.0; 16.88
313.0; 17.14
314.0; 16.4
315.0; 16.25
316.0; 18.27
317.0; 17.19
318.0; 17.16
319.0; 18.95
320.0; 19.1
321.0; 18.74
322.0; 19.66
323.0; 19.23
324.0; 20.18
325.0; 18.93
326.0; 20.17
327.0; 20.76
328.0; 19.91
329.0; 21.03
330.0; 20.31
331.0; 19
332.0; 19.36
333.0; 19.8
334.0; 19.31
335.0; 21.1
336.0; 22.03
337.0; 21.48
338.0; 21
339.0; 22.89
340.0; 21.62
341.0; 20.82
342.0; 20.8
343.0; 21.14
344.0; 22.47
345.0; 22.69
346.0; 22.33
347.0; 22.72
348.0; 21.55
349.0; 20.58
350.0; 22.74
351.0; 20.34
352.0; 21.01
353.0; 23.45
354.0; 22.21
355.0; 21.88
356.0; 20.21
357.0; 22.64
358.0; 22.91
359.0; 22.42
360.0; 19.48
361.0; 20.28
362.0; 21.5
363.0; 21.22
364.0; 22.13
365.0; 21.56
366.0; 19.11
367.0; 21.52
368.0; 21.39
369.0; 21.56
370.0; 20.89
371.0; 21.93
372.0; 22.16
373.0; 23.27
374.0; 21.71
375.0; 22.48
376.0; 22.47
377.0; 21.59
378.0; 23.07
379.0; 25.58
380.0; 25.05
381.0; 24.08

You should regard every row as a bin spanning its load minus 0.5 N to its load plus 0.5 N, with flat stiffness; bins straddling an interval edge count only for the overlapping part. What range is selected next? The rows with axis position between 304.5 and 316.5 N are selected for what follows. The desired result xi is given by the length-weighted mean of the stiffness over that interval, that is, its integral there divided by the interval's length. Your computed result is 16.0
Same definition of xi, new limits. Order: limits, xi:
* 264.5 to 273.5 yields 12.0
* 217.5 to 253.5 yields 11.7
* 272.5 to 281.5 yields 11.9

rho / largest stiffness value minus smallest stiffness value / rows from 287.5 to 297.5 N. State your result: 1.9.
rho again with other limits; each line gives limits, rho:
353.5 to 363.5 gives 3.4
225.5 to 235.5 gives 2.0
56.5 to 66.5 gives 1.3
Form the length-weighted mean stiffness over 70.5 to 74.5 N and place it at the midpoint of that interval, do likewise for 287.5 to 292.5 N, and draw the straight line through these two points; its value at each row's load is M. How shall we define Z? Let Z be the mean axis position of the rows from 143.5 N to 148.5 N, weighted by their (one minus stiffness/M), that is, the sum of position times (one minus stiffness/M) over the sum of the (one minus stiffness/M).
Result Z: 146.5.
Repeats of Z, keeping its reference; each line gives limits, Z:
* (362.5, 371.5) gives 367.0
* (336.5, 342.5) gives 339.4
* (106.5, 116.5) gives 109.0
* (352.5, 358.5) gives 355.4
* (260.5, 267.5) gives 263.8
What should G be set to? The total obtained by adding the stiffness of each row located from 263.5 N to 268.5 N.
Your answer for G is 63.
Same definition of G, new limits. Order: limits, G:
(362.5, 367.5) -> 106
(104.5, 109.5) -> 43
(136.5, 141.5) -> 43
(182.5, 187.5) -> 47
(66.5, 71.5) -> 32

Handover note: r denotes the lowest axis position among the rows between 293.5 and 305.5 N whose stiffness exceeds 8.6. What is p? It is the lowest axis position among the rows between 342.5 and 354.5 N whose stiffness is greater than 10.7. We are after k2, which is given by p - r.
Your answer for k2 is 49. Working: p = 343.0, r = 294.0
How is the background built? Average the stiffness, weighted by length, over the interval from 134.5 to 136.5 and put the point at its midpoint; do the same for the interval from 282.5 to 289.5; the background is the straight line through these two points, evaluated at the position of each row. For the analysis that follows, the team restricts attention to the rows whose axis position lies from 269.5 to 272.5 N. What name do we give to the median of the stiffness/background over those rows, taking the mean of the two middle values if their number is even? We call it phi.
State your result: 0.97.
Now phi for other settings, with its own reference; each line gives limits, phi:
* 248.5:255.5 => 1.07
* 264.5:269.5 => 1.02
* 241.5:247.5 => 1.00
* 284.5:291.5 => 1.05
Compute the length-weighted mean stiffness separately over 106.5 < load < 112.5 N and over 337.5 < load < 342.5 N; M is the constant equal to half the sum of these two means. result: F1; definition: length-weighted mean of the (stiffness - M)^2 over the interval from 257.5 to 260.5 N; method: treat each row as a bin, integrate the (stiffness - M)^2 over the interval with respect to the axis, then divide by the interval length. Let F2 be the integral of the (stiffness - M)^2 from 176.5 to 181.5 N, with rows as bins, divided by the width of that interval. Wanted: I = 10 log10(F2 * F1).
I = 28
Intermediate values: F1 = 13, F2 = 46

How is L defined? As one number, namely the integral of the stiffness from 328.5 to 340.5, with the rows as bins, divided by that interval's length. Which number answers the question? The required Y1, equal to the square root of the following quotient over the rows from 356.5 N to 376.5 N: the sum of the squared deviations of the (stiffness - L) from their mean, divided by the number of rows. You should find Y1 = 1.04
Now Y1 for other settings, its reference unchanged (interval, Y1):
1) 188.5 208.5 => 0.61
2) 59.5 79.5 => 0.41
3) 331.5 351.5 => 1.09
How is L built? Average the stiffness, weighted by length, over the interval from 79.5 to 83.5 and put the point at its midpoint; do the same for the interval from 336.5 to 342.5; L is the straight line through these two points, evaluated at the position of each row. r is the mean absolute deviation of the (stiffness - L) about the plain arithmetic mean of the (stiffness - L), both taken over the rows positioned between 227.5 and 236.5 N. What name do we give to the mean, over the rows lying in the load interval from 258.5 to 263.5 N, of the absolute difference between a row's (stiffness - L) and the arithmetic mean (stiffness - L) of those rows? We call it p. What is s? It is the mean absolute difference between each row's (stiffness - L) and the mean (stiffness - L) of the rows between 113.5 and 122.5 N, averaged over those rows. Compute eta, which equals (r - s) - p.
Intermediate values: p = 0.19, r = 0.708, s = 0.33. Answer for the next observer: 0.20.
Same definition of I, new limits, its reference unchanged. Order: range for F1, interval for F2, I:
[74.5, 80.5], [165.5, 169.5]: 35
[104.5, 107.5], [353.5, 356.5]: 33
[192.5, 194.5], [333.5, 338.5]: 29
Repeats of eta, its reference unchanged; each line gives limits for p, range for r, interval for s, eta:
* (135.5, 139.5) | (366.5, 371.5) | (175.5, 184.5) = -0.37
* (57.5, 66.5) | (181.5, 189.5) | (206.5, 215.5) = -0.59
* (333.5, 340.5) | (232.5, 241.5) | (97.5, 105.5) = -0.65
